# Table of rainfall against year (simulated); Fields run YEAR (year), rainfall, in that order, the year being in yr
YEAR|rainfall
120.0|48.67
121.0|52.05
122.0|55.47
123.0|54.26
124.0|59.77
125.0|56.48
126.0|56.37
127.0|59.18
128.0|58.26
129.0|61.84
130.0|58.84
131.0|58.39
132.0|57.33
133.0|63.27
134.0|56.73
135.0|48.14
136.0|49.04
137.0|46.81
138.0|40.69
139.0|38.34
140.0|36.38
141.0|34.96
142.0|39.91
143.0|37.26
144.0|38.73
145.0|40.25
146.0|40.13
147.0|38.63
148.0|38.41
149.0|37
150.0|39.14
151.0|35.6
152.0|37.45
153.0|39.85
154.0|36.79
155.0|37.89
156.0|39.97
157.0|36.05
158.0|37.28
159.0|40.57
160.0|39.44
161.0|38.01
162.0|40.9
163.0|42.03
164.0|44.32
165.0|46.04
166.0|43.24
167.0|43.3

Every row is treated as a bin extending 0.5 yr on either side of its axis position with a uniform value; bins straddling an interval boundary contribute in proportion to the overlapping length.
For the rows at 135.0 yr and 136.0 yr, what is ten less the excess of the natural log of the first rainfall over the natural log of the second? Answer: 10.02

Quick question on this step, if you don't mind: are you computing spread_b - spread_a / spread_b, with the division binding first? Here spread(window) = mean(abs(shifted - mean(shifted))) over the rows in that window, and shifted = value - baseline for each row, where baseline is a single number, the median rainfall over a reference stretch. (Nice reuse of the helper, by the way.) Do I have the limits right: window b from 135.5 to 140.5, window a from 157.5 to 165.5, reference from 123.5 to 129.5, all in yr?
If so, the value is 4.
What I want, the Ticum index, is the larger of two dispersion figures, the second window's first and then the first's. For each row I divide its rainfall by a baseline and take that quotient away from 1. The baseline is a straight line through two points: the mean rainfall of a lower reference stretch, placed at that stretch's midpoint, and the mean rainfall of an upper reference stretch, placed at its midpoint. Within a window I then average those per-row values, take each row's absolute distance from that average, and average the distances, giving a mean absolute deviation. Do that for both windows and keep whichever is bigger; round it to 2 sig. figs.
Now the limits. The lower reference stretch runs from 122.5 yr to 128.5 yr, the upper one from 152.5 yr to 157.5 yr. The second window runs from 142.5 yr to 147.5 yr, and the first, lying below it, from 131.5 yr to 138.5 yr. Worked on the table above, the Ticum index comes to 0.10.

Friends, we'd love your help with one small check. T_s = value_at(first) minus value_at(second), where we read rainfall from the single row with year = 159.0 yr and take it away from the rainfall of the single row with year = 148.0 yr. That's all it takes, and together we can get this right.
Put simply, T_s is -2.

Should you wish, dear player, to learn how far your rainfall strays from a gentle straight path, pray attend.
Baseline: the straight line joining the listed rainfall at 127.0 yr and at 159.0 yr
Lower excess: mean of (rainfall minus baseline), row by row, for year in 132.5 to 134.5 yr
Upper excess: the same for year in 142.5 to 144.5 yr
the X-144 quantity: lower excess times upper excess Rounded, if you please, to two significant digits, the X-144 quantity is -53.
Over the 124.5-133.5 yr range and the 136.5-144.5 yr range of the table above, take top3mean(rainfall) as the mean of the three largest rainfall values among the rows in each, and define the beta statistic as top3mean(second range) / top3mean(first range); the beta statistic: 0.69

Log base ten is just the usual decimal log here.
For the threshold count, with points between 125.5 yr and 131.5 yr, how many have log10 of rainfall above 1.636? 6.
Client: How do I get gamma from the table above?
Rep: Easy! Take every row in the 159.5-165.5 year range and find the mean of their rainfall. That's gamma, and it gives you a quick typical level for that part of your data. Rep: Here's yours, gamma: 41.8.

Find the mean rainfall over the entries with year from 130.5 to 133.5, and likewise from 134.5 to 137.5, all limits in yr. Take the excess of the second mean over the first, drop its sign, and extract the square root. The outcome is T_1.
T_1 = 3.4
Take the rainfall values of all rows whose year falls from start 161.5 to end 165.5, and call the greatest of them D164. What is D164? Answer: 46.04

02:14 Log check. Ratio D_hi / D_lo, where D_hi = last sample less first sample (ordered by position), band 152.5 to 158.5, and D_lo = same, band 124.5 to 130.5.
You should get -1.1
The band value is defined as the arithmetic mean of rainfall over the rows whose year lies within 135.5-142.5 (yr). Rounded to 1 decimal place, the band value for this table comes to 40.9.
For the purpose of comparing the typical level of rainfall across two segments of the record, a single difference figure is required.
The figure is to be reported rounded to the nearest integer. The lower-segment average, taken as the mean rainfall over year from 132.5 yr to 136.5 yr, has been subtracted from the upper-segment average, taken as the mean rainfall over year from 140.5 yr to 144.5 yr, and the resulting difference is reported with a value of -17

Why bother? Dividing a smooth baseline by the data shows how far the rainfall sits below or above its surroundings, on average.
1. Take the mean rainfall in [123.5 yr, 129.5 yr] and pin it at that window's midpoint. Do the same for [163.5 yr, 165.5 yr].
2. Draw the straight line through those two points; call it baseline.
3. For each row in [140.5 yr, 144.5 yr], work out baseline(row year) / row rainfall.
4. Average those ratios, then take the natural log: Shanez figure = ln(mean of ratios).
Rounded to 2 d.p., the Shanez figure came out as 0.34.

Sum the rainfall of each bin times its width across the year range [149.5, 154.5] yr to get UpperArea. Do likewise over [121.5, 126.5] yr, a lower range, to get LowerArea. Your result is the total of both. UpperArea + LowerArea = 471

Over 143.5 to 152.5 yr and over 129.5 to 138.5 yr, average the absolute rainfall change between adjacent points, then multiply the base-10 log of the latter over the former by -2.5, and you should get -1.03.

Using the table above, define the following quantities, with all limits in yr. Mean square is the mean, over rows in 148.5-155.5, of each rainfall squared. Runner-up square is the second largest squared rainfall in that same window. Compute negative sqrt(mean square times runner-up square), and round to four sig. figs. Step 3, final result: -1476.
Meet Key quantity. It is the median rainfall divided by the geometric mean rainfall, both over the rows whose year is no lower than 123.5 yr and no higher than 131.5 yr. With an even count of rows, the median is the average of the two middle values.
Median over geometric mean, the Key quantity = 1.00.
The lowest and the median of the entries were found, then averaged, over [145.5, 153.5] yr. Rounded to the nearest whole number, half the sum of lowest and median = 37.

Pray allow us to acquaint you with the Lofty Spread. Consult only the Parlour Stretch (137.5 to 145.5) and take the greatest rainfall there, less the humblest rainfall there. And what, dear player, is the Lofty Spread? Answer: 5.7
